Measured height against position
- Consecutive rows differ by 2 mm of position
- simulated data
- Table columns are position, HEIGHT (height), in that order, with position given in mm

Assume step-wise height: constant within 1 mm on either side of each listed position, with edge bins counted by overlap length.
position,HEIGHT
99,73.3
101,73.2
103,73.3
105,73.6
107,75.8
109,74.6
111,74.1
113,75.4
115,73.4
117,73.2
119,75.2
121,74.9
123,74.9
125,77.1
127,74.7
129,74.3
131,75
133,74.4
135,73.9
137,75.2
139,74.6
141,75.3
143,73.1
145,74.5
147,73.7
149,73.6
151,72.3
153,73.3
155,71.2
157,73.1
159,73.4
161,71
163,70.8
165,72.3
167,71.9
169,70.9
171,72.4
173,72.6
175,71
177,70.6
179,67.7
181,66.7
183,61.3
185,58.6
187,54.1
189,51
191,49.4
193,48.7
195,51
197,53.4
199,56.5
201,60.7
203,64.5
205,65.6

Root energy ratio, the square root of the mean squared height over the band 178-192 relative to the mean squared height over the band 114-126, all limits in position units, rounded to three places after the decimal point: 0.786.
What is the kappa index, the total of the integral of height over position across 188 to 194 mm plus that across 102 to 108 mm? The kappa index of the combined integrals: 744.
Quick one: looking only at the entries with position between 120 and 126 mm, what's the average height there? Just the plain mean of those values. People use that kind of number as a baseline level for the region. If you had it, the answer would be 75.6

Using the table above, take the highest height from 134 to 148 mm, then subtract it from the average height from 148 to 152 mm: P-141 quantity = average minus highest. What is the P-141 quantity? -2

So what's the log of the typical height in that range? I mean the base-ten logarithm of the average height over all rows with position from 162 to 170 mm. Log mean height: 1.85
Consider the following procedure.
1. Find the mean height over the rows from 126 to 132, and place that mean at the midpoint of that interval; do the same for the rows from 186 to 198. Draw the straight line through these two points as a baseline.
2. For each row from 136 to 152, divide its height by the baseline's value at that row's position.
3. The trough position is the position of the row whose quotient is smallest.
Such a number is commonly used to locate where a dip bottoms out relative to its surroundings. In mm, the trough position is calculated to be 137 mm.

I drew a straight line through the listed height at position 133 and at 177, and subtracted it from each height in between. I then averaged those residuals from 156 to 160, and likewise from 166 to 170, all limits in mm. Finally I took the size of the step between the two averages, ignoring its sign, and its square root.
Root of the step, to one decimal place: 1.0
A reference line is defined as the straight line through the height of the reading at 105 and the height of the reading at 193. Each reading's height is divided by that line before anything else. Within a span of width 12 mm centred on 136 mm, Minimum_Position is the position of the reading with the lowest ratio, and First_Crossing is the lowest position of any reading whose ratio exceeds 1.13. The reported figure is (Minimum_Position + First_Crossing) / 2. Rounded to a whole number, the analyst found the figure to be 131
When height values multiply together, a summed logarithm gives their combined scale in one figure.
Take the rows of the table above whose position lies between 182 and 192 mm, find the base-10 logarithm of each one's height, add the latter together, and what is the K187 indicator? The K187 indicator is 8.69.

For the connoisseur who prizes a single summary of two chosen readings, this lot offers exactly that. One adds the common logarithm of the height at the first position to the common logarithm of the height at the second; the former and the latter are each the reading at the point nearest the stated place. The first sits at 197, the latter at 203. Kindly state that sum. 3.54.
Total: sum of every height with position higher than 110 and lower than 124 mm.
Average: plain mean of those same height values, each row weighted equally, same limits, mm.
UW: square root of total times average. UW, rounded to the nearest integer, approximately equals 197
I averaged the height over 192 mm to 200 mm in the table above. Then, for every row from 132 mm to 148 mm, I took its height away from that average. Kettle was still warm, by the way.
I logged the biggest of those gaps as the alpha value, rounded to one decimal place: -20.7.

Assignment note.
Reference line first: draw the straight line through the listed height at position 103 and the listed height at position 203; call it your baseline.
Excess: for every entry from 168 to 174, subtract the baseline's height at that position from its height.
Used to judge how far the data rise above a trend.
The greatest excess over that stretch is 5.5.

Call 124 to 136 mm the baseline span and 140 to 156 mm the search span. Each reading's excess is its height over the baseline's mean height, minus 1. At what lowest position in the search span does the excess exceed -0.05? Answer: 141 mm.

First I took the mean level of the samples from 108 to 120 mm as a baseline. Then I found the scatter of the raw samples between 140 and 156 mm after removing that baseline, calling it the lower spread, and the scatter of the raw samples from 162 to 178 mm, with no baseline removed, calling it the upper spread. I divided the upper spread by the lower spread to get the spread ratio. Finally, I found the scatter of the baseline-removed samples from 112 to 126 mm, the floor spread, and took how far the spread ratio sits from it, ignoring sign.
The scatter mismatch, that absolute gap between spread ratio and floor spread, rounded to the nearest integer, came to 1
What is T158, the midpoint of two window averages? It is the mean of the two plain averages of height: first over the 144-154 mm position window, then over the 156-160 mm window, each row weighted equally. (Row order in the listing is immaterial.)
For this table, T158 73.4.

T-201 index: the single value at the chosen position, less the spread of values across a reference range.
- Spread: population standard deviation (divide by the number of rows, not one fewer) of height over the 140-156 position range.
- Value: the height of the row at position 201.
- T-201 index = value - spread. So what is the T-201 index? 60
